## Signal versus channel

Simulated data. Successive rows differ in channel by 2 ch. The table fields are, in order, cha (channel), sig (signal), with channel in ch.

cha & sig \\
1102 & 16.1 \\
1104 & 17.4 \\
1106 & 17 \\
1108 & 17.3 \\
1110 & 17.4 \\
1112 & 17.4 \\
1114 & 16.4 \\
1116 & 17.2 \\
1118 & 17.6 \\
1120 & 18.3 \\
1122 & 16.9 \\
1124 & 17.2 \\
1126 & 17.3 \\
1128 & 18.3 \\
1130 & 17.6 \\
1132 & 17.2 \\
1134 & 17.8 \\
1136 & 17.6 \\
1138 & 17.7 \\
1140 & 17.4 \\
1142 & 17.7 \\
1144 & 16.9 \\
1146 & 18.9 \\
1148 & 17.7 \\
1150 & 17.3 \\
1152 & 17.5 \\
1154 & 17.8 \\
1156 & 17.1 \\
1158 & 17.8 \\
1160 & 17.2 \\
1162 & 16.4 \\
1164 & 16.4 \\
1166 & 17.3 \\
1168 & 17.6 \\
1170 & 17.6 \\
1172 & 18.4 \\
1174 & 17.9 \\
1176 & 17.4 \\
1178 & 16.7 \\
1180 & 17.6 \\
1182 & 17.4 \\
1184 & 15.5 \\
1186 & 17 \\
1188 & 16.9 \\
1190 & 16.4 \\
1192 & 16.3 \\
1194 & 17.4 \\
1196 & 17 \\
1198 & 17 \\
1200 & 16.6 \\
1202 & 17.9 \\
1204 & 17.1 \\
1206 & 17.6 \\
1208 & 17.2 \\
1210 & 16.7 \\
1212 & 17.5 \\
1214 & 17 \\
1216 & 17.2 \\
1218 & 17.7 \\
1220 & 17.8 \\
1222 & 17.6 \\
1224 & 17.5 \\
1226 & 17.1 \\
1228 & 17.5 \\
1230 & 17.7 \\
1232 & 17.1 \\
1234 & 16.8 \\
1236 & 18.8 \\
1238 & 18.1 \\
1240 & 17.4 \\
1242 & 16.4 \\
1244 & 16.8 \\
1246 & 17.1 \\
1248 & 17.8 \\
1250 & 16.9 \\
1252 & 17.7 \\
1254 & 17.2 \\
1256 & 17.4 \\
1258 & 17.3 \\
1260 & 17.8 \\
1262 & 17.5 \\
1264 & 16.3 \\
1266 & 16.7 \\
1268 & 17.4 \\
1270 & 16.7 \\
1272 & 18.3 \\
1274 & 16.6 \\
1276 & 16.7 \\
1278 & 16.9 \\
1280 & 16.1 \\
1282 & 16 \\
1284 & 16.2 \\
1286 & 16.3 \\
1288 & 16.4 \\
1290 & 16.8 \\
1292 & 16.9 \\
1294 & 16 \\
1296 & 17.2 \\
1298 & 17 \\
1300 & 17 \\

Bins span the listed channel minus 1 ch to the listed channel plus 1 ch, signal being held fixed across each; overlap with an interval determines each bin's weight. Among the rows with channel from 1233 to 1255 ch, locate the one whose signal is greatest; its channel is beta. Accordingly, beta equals 1236 ch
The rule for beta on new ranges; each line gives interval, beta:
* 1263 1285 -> 1272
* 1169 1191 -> 1172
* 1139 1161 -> 1146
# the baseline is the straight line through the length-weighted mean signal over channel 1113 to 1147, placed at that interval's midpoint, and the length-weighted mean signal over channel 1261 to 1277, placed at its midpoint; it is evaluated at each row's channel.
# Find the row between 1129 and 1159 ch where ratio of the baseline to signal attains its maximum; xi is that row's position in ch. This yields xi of 1144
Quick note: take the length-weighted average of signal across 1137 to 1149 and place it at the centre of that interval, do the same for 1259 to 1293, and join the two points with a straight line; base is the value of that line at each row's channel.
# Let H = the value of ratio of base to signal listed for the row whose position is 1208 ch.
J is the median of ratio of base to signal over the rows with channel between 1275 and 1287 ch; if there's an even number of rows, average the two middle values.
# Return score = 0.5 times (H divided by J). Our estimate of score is 0.487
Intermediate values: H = 1.00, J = 1.03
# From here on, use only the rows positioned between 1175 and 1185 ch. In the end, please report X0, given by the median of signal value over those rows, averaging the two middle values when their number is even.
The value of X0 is 17.4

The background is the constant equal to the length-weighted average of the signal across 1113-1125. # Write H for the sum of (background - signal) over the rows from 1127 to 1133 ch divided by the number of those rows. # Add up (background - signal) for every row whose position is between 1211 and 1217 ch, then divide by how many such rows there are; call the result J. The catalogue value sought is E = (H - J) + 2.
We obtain 1.5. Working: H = -0.4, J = 0.03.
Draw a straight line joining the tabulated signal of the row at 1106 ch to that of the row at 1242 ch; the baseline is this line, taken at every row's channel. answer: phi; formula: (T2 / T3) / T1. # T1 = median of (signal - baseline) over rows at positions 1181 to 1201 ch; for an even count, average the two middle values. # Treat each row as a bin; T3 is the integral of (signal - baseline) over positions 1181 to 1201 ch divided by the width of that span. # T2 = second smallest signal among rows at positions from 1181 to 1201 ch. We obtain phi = 424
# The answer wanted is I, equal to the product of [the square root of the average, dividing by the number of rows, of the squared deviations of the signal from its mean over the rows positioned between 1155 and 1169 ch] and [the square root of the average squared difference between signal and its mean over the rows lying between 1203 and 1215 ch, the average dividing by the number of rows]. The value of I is 0.152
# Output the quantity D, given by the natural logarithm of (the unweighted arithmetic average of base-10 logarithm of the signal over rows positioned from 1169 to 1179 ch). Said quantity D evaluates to 0.219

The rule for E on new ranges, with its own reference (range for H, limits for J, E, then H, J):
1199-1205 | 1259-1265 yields 2.0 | 0.1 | 0.07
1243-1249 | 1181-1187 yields 1.4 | 0.0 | 0.63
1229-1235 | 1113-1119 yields 1.9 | 0.1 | 0.20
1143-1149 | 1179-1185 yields 1.0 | -0.6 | 0.43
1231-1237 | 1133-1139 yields 2.1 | -0.3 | -0.43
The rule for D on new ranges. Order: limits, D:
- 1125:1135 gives 0.220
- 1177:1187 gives 0.204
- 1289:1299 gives 0.203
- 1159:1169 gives 0.207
